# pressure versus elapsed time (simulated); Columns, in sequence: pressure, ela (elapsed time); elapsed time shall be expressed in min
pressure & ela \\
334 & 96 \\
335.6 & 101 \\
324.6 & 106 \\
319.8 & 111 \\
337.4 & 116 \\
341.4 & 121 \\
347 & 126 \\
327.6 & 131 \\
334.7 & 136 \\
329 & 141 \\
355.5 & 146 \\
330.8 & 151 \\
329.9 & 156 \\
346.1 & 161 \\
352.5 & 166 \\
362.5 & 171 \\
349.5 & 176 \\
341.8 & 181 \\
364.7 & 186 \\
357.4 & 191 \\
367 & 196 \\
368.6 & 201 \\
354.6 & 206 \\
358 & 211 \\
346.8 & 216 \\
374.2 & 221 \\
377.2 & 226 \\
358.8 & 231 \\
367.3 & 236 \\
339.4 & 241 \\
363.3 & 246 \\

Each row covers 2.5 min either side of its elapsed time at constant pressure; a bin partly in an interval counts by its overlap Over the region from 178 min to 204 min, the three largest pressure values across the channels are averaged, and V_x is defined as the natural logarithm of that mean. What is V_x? 5.90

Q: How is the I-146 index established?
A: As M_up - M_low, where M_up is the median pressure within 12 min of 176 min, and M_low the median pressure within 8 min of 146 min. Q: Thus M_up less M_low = 22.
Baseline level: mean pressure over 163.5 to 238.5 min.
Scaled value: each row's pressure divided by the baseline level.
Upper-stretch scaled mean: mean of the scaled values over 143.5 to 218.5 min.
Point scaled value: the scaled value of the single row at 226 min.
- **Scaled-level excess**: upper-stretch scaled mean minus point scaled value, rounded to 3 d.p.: -0.069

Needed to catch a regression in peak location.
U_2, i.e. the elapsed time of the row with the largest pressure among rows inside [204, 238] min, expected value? 226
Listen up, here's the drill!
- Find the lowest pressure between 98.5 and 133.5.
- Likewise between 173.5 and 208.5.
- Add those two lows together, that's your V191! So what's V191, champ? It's 662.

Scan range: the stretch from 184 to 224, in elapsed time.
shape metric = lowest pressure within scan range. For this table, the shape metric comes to 346.8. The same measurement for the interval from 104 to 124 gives 319.8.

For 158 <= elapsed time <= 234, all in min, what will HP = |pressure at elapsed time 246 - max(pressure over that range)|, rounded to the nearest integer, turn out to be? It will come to 14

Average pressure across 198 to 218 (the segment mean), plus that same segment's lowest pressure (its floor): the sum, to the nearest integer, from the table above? 704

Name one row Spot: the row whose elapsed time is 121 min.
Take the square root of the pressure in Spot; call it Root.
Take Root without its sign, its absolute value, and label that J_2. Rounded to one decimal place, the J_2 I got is 18.5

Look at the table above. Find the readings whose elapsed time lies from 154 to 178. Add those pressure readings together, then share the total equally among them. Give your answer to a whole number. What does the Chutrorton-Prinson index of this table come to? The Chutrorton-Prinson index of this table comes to 348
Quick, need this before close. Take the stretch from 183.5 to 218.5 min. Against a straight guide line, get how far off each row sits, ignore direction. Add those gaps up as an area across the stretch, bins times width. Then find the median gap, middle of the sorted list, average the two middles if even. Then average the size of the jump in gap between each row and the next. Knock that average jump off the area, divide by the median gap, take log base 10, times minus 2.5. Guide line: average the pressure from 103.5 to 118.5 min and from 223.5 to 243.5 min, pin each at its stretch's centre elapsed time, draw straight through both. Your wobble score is -4.0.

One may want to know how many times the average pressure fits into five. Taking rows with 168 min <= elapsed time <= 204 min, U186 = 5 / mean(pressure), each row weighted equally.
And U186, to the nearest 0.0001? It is 0.0139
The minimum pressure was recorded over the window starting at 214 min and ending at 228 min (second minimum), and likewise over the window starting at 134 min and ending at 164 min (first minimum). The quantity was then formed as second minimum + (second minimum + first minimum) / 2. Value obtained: 685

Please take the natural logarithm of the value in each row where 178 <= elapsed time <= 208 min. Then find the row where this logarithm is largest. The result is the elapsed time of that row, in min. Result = 201 min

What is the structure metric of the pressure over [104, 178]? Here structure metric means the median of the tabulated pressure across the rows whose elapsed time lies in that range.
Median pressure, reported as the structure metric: 337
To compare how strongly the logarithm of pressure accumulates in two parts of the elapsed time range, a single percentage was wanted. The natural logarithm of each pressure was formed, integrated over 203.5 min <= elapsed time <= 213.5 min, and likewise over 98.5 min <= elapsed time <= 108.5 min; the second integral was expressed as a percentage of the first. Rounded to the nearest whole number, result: 99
